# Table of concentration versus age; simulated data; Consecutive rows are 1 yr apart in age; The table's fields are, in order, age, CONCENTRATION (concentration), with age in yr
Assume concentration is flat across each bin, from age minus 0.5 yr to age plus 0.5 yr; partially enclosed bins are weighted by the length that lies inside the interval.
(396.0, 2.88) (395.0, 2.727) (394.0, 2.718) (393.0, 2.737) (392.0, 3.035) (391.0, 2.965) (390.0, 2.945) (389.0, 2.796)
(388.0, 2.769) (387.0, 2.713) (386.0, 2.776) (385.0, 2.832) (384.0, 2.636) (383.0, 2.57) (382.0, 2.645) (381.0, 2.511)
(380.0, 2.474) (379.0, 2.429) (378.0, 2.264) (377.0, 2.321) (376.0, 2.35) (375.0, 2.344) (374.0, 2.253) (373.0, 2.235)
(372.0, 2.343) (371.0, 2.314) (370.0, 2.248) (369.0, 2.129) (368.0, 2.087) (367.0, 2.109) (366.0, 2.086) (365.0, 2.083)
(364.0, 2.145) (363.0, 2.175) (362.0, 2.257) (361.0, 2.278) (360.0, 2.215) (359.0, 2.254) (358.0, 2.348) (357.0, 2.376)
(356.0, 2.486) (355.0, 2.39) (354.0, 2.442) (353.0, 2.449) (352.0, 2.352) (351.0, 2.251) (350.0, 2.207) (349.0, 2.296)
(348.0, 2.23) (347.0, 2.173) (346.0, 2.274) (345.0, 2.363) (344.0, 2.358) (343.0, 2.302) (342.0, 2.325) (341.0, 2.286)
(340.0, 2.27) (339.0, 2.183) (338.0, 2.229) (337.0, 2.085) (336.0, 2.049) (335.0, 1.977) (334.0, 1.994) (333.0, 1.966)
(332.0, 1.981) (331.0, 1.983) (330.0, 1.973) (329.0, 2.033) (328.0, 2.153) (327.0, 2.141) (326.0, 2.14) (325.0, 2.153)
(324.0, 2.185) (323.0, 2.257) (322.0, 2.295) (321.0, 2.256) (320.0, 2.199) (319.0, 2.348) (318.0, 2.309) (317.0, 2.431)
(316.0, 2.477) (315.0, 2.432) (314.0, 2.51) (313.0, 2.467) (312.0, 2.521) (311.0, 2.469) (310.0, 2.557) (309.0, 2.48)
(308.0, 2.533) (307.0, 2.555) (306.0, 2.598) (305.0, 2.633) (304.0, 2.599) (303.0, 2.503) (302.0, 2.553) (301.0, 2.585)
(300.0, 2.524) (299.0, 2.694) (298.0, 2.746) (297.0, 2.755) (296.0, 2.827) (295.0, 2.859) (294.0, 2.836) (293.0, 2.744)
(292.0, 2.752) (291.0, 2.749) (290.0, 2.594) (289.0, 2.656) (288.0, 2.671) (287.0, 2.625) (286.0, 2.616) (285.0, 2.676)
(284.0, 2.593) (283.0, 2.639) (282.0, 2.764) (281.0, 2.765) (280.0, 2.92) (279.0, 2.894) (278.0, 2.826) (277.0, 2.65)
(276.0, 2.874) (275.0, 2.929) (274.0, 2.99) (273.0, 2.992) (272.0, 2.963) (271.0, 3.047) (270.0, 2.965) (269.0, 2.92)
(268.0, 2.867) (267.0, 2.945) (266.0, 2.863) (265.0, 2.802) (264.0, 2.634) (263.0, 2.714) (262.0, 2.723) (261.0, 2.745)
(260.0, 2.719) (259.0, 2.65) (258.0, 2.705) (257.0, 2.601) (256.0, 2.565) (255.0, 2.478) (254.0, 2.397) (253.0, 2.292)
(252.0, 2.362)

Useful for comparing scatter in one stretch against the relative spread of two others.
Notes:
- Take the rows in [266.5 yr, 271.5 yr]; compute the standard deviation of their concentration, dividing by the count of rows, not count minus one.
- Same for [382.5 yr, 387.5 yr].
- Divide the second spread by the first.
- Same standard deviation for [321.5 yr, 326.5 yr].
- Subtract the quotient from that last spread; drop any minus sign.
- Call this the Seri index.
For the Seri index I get 1.53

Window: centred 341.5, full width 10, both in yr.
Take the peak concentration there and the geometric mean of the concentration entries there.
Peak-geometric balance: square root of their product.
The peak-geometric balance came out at 2.3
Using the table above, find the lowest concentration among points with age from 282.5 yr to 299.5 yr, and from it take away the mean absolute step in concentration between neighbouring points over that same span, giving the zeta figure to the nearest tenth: 2.5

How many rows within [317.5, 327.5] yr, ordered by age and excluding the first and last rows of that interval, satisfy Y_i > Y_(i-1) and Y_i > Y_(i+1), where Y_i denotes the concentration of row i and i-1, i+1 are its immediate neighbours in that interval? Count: 2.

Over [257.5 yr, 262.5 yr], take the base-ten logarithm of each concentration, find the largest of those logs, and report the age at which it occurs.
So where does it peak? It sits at 261.0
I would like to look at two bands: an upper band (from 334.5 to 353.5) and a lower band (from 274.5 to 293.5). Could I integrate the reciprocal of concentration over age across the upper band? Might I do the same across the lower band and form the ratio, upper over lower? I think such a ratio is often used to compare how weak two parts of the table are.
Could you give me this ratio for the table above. 1.22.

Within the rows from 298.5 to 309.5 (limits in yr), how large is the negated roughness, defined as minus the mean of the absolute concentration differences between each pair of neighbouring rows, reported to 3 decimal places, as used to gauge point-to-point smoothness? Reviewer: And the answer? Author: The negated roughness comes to -0.060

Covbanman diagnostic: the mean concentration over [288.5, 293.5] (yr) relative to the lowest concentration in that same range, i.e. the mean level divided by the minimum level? 1.04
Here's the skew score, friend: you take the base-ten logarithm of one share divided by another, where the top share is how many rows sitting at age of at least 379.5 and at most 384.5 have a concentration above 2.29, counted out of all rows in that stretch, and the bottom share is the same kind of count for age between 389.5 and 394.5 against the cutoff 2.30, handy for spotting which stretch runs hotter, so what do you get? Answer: 0.00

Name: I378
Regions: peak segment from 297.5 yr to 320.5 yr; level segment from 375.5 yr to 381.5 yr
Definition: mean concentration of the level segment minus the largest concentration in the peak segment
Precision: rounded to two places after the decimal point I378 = -0.35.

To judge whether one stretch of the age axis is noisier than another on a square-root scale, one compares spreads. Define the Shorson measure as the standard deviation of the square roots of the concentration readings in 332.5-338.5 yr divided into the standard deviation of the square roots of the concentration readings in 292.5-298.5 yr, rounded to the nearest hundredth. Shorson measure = 0.45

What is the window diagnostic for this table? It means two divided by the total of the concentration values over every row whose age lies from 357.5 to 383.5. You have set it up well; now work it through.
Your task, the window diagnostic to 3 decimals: 0.034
